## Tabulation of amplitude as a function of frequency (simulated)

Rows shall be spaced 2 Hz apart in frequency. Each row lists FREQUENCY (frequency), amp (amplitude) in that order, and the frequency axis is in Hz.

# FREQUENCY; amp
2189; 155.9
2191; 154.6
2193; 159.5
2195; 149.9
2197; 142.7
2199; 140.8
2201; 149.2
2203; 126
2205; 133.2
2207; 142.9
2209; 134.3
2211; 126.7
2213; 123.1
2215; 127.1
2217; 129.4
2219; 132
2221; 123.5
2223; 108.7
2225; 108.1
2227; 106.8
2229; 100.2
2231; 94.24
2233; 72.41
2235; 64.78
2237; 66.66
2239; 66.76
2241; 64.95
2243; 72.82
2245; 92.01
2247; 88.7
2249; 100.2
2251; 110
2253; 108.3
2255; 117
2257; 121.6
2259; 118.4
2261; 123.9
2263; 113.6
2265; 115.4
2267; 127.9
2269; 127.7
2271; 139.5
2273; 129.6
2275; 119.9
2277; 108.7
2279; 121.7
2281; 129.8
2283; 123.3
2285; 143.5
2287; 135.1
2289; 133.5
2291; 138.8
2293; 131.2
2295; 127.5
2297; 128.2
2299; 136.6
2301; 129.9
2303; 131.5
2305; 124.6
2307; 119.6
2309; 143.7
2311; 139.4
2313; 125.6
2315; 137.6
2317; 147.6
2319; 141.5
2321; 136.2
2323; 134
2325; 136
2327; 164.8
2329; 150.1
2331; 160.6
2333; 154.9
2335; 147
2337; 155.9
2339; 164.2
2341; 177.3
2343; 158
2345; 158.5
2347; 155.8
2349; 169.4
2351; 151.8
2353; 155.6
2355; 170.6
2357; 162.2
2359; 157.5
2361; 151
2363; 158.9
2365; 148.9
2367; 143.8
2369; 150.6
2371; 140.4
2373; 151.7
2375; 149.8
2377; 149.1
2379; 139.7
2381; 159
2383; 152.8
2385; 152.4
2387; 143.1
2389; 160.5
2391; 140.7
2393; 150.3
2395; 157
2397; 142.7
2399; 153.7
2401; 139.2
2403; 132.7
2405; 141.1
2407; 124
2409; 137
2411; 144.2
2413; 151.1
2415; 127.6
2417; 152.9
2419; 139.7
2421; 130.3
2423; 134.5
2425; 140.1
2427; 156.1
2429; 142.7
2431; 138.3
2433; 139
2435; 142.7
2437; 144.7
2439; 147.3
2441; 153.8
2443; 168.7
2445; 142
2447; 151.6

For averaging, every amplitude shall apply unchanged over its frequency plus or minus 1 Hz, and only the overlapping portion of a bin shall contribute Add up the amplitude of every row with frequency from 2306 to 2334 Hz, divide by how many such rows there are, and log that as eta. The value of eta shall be 142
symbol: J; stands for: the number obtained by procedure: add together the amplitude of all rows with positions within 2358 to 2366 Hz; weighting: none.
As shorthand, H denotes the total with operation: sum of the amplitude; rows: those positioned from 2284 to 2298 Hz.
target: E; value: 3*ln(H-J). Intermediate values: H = 938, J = 616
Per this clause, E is 17.3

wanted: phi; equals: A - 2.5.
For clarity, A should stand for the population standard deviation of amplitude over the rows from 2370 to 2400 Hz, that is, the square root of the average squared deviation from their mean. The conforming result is 4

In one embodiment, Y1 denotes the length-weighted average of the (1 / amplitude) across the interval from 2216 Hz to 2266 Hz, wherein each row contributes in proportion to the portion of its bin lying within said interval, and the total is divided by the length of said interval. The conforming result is 0.0105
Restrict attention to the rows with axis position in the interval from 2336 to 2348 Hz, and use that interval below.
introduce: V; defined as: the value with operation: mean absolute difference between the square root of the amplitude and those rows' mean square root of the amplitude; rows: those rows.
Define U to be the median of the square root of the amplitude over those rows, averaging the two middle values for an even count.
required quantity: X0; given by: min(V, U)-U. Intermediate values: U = 12.58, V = 0.24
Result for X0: -12.3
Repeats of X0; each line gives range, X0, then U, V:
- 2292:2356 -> -11.5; 12.06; 0.54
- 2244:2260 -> -10.0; 10.45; 0.49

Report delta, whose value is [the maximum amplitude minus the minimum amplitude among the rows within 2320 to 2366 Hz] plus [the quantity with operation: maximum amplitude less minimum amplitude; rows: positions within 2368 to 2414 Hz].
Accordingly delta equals 80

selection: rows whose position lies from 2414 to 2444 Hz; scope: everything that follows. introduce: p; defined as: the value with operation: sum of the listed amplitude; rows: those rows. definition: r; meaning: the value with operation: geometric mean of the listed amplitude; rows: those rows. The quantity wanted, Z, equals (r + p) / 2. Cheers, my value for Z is 1151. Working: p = 2158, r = 144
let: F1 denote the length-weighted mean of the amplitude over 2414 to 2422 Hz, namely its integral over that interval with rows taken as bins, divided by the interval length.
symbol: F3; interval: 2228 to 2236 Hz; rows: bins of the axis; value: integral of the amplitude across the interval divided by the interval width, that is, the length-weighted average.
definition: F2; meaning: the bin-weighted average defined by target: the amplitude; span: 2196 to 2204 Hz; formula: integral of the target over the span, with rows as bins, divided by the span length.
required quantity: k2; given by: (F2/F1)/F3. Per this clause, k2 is 0.0122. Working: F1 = 138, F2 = 140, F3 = 83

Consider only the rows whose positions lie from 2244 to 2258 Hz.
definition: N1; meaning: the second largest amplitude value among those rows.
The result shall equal 117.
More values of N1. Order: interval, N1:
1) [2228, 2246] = 94.24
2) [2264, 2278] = 129.6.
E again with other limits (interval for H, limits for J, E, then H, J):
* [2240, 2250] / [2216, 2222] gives 10.6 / 419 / 385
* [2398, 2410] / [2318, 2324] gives 18.1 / 828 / 412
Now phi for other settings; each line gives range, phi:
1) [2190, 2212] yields 8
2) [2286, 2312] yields 4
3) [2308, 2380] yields 9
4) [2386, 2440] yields 6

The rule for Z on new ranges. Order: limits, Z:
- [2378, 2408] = 1167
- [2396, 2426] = 1115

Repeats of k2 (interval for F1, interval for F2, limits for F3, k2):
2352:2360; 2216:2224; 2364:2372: 0.0052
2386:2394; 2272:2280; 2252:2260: 0.0069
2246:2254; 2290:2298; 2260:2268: 0.0107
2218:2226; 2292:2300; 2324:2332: 0.0073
